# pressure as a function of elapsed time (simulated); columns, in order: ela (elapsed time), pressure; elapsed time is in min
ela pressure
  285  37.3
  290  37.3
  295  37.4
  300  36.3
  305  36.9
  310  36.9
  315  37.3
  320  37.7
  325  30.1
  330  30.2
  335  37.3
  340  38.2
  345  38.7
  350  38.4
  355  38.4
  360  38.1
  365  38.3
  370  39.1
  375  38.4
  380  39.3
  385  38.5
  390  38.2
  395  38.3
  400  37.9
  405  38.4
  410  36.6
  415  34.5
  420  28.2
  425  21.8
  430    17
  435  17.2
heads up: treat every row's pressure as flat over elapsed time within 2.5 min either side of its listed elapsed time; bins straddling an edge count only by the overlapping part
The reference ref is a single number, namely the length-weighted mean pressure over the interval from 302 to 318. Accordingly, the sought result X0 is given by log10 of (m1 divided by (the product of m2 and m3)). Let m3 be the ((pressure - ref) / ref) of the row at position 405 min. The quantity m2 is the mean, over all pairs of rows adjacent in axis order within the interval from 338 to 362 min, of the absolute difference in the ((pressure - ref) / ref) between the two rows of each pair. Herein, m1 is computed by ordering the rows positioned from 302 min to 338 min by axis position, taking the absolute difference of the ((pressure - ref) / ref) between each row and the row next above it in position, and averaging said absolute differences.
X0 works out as 2.41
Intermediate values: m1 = 0.070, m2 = 0.01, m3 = 0.0370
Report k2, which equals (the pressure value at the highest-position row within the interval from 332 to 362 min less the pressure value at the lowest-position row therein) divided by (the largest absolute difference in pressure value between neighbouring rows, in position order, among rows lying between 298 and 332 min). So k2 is 0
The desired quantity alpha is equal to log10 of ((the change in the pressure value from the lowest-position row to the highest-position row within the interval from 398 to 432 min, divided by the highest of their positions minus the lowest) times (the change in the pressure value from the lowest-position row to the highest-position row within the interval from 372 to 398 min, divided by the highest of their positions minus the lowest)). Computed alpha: -2.5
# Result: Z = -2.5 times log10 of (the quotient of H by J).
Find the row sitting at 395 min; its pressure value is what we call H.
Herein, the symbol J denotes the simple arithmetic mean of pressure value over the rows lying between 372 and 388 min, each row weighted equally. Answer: 0.012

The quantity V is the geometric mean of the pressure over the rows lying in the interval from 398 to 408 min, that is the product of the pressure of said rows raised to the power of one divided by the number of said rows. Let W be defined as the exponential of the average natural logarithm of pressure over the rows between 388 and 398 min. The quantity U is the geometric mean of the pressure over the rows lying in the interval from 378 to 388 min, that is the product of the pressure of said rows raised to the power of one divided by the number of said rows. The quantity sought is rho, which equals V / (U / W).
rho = 37.5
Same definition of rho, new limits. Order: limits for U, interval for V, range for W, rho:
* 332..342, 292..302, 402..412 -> 36.6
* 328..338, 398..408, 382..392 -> 43.6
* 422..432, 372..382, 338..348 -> 77.6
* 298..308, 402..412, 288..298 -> 38.3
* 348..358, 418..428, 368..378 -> 25.0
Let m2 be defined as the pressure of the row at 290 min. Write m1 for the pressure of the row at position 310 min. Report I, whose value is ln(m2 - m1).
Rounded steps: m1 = 36.9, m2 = 37.3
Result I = -0.9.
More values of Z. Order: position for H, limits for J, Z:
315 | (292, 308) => -0.013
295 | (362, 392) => 0.035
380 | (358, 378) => -0.023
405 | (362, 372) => 0.008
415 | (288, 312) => 0.075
